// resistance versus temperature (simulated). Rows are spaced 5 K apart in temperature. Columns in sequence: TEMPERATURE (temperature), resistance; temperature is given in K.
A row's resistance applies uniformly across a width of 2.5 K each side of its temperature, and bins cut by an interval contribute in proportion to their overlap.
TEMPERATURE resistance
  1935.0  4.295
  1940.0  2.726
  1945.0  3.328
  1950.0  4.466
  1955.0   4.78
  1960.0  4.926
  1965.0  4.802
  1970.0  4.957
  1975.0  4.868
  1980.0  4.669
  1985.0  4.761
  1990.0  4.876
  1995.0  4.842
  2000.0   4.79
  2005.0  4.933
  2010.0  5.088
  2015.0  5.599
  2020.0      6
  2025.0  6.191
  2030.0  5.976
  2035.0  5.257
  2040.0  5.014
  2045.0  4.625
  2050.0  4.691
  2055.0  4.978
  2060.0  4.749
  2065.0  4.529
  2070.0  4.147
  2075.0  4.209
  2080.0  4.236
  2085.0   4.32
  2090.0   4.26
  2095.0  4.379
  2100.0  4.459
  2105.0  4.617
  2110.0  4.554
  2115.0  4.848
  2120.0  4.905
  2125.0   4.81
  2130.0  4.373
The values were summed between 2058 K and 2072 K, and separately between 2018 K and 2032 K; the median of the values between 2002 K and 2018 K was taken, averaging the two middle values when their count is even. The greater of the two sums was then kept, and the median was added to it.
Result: 23.3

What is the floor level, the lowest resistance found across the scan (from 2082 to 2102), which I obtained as 4.26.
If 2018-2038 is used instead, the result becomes 5.257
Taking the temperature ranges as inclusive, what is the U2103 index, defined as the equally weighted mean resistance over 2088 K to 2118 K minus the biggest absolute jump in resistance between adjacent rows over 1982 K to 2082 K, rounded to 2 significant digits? 3.8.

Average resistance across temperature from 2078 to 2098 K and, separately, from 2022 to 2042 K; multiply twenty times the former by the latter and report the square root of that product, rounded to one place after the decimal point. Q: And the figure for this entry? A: 22.0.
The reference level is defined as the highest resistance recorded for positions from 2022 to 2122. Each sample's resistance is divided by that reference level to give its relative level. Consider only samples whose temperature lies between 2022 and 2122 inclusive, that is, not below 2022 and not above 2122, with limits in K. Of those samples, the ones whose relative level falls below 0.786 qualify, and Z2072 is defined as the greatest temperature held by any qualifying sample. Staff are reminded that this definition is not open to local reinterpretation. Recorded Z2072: 2115.0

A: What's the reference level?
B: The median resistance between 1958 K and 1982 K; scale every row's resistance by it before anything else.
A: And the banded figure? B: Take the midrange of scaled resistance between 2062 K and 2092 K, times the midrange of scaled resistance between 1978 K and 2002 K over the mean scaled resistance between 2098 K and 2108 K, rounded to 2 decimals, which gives 0.94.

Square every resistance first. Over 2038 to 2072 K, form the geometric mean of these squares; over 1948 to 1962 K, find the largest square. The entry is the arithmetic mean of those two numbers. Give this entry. 23.0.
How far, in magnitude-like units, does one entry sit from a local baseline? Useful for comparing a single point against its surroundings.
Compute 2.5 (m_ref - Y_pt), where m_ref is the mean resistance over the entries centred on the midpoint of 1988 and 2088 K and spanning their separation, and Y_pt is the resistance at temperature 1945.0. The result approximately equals 4.1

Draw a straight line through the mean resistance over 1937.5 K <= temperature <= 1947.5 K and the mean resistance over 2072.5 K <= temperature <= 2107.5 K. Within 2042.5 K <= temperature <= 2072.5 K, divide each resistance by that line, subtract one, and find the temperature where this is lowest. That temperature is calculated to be 2070.0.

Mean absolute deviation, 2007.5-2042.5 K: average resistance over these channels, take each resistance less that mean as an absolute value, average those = 0.40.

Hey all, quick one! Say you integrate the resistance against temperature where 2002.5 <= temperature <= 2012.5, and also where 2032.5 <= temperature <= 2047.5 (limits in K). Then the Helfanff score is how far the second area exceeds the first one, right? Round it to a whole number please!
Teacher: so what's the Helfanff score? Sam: 24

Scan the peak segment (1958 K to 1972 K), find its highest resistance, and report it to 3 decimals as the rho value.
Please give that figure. 4.957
